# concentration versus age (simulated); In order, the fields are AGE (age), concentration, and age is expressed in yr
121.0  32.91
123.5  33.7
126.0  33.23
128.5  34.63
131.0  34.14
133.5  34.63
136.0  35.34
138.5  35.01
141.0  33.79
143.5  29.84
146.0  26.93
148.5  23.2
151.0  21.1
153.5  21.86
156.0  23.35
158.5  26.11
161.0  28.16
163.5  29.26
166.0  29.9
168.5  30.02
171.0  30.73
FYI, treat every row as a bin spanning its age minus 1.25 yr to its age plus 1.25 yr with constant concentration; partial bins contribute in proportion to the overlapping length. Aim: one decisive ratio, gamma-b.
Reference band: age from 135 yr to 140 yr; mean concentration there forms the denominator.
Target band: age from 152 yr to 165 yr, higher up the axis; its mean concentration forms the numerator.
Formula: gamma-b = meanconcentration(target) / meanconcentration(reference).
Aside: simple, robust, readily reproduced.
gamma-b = 0.73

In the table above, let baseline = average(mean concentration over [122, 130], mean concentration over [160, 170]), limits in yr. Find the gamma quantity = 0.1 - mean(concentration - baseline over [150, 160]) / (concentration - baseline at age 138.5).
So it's 2.6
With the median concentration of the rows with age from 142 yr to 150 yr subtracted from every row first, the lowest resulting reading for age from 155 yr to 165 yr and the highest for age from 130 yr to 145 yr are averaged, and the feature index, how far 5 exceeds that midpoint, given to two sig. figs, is 2.6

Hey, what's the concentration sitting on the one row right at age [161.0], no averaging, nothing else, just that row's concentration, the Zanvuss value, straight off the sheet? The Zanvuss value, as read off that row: 28.16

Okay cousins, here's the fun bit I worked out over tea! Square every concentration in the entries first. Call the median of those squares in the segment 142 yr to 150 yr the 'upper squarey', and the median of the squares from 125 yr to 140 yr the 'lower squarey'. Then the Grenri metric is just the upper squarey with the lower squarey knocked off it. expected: -474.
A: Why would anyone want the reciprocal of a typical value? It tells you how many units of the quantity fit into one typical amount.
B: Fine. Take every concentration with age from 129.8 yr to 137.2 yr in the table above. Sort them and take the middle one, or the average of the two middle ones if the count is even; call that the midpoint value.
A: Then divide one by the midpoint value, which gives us 0.029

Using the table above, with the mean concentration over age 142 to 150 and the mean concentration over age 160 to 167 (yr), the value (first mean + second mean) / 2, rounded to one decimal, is 27.9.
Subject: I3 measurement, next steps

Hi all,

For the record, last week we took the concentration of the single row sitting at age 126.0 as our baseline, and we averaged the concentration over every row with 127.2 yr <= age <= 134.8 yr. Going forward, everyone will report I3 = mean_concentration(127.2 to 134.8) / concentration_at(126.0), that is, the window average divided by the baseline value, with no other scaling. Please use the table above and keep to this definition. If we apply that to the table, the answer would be 1.0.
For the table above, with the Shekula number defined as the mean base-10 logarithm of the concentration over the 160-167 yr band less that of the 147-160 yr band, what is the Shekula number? 0.10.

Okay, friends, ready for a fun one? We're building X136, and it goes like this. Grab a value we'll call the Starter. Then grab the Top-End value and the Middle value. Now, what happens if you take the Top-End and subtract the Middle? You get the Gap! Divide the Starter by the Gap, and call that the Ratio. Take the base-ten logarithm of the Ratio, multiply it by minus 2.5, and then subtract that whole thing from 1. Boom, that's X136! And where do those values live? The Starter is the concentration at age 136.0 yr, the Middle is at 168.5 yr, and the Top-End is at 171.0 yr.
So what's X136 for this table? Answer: 5.2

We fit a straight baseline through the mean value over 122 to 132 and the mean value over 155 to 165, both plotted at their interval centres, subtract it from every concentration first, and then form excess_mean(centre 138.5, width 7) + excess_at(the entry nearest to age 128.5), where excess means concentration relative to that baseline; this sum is 4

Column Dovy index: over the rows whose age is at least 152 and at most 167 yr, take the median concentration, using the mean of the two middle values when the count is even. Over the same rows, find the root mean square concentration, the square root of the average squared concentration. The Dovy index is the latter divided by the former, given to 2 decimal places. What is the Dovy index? 0.98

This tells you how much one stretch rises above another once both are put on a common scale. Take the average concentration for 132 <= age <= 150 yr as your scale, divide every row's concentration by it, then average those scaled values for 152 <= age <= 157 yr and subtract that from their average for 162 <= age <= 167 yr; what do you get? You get 0.22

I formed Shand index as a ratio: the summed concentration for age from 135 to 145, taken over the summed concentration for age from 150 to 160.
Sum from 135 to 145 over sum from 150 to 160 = 1.4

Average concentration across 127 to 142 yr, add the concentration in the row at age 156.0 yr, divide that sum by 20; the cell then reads 2.9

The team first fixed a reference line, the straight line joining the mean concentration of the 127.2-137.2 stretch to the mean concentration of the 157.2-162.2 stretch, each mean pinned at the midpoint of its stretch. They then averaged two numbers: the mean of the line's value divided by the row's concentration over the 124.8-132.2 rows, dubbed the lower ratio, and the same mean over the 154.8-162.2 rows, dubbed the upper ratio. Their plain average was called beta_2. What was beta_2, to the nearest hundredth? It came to 1.06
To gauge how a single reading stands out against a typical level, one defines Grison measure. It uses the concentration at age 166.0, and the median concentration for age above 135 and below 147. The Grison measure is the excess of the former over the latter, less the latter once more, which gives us -38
